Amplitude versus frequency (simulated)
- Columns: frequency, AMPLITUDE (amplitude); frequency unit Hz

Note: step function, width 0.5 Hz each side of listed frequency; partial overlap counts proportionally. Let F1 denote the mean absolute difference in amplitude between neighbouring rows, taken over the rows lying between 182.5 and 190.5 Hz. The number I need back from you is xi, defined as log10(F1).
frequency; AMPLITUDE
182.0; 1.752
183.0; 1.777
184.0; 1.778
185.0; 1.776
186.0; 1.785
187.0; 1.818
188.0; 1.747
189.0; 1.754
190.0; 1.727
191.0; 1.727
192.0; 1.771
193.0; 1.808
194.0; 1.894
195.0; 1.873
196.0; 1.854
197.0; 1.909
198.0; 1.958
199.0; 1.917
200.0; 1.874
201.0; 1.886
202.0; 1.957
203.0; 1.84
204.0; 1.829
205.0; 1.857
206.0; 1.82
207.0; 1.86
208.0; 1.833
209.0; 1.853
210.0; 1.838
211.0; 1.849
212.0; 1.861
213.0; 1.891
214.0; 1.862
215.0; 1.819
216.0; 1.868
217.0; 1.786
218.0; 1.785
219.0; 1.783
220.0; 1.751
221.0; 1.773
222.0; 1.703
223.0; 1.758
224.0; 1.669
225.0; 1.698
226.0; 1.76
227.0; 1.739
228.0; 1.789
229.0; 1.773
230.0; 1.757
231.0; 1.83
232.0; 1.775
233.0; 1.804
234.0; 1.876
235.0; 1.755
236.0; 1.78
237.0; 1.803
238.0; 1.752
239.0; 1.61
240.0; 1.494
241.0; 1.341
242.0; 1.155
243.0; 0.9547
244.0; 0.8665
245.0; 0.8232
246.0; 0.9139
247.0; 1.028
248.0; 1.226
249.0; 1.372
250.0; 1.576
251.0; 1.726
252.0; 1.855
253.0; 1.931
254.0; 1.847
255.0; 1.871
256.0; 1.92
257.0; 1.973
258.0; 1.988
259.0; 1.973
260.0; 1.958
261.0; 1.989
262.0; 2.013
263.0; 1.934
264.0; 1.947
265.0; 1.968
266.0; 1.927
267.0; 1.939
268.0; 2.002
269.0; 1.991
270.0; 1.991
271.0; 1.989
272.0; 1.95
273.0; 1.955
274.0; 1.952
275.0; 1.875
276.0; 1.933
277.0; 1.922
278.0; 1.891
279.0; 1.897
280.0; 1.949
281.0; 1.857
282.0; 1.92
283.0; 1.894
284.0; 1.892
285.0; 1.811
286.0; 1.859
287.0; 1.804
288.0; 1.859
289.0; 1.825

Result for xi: -1.67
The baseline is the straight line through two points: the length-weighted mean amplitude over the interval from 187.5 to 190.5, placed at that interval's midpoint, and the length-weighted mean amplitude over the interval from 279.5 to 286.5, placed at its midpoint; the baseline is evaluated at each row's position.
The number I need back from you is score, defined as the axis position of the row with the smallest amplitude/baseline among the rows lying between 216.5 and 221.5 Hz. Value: 220.0 Hz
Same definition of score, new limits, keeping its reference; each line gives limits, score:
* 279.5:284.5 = 281.0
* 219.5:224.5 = 224.0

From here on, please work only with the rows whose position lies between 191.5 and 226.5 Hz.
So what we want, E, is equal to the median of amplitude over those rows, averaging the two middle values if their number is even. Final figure 1.84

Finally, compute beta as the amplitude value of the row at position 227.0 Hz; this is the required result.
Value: 1.739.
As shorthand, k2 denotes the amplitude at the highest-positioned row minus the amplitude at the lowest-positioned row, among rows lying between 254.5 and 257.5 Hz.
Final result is 0.10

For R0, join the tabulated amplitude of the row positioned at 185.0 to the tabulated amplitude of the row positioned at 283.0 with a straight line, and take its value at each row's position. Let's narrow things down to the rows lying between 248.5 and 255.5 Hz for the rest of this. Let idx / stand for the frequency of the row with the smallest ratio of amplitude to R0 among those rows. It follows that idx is 249.0 Hz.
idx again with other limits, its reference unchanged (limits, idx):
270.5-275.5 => 275.0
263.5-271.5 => 266.0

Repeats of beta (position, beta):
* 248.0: 1.226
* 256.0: 1.92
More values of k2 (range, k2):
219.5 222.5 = -0.05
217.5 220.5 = -0.03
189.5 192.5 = 0.04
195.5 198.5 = 0.10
